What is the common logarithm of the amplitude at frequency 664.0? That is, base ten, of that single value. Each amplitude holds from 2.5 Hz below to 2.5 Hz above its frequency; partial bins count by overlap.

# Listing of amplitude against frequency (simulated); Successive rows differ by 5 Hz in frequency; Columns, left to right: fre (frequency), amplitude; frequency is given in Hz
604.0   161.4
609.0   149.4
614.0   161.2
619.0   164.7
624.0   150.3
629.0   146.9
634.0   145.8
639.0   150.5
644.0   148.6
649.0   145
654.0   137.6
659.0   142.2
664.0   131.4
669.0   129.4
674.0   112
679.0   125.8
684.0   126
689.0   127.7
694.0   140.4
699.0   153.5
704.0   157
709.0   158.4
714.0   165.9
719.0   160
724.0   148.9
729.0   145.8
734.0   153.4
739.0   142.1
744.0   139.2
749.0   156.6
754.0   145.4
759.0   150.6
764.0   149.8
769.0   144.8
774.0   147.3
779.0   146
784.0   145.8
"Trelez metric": 2.12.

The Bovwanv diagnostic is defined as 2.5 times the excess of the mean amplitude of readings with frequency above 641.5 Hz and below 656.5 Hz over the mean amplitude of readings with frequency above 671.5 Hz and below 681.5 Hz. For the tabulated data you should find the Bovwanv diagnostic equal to 62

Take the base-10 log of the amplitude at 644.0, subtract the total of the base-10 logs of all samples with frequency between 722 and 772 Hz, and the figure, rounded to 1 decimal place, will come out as -19.5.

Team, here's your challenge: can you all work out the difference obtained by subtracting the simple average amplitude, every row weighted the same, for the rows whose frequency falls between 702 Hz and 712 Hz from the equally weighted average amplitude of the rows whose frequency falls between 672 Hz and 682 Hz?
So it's -39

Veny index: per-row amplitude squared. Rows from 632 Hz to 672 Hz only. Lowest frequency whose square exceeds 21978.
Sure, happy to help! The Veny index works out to 639.0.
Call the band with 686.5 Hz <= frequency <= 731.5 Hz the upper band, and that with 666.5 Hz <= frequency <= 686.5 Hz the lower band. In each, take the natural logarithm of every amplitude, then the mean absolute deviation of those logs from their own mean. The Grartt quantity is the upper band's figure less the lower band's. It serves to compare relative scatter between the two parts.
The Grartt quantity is 0.01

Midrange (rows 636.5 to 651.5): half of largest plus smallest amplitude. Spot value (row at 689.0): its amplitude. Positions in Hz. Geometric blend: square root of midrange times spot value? 137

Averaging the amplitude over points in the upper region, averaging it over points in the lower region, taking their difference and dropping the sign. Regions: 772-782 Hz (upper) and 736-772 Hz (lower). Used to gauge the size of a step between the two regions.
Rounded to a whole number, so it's 0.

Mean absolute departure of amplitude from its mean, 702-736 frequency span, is 5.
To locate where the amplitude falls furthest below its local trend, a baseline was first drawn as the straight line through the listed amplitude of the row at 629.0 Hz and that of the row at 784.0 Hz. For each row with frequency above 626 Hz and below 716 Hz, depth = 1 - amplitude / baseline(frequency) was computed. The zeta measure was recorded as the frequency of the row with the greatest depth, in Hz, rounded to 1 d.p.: 674.0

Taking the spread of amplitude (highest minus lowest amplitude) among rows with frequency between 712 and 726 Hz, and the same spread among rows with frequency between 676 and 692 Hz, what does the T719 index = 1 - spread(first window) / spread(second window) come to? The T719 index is -7.9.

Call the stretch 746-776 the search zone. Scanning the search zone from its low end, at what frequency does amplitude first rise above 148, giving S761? 749.0 Hz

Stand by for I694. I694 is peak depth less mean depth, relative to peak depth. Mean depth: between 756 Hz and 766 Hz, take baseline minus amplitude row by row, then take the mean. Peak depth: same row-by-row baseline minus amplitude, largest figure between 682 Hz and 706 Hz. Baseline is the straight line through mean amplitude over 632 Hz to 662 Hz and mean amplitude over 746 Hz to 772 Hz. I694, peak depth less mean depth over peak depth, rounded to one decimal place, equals 1.0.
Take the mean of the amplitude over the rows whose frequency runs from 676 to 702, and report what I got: 135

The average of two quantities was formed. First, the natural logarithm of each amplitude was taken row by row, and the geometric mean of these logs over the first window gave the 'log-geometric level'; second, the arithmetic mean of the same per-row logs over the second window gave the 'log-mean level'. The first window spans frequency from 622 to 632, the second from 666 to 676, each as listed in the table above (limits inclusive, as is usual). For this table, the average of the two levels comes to 4.90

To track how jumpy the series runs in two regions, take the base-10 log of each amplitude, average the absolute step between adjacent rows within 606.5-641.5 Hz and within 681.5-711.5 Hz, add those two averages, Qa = 0.038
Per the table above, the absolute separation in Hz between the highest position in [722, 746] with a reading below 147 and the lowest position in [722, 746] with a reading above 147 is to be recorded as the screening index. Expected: 20 Hz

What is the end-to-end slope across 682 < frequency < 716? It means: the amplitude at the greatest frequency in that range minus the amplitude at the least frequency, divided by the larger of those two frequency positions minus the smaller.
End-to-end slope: 1.3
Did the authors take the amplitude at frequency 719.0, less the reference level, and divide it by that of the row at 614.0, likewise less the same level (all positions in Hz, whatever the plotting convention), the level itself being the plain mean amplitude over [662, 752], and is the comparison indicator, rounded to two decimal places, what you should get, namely 0.93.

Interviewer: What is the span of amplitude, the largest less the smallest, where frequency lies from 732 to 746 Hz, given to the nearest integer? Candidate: 14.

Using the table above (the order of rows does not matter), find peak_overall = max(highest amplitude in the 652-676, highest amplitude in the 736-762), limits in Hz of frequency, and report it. 157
